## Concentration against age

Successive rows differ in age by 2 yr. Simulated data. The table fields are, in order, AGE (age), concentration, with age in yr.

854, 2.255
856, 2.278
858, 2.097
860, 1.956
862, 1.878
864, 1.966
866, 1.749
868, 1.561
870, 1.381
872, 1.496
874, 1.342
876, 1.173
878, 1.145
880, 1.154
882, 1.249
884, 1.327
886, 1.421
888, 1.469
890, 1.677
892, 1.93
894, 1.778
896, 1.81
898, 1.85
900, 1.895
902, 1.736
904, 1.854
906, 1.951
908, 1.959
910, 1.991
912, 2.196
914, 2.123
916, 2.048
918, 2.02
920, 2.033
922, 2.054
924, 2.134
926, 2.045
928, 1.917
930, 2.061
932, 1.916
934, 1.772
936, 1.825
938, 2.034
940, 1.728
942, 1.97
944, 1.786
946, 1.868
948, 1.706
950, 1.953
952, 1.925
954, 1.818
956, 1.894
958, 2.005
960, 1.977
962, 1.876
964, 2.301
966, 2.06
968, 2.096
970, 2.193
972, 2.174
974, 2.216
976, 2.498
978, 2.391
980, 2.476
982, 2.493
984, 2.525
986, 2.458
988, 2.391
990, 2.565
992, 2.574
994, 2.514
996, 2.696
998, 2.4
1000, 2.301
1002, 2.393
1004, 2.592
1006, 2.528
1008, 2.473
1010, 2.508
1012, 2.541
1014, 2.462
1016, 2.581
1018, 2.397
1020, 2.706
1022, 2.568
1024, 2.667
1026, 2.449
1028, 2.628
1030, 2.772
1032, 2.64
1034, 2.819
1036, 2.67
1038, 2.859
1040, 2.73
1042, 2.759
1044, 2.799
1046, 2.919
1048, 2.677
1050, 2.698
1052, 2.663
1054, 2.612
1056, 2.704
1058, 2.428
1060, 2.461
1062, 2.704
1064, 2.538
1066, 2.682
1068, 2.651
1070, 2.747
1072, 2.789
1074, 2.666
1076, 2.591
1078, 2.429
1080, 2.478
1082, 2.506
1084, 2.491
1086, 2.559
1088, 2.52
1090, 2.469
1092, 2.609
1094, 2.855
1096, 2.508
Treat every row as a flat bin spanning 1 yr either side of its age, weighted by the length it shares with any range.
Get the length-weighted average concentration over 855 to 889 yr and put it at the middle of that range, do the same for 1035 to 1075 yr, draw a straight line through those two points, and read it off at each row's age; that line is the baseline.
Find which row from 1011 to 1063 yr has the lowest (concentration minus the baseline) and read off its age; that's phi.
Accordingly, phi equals 1058 yr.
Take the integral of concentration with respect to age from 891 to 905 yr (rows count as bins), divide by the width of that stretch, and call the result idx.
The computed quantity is 1.84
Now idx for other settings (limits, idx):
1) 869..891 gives 1.35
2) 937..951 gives 1.86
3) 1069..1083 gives 2.60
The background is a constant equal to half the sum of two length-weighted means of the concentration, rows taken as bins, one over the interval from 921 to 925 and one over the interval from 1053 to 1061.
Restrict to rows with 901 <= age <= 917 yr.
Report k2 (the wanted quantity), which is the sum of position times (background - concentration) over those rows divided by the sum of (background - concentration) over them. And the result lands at 907.4 yr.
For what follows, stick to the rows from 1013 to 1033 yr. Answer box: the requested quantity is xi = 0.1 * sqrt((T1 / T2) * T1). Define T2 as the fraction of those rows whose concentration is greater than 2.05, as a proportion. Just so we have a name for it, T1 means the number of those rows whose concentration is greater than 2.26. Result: 1.0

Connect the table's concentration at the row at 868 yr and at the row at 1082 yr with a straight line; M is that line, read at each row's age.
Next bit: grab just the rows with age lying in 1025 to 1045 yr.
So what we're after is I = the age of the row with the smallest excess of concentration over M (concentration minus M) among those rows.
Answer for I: 1026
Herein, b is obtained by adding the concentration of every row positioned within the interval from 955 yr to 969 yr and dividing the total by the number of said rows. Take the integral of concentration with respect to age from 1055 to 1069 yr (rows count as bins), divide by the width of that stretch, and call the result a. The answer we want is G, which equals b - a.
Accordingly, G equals -0.6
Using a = 2.60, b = 2.0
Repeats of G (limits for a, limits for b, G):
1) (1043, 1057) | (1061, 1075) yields 0.0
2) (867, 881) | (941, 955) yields 0.5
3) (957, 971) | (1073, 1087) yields 0.5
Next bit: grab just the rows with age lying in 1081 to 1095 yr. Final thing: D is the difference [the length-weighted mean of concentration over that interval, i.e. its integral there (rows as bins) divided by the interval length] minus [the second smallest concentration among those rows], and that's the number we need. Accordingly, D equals 0.08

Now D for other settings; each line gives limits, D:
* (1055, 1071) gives 0.15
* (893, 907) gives 0.06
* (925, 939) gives 0.11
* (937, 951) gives 0.14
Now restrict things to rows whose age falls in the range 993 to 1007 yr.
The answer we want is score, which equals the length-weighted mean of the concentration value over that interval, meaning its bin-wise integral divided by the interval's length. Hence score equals 2.49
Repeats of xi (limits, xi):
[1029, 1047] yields 0.9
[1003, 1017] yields 0.7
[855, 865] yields 0.2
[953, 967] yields 0.2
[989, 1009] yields 1.0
